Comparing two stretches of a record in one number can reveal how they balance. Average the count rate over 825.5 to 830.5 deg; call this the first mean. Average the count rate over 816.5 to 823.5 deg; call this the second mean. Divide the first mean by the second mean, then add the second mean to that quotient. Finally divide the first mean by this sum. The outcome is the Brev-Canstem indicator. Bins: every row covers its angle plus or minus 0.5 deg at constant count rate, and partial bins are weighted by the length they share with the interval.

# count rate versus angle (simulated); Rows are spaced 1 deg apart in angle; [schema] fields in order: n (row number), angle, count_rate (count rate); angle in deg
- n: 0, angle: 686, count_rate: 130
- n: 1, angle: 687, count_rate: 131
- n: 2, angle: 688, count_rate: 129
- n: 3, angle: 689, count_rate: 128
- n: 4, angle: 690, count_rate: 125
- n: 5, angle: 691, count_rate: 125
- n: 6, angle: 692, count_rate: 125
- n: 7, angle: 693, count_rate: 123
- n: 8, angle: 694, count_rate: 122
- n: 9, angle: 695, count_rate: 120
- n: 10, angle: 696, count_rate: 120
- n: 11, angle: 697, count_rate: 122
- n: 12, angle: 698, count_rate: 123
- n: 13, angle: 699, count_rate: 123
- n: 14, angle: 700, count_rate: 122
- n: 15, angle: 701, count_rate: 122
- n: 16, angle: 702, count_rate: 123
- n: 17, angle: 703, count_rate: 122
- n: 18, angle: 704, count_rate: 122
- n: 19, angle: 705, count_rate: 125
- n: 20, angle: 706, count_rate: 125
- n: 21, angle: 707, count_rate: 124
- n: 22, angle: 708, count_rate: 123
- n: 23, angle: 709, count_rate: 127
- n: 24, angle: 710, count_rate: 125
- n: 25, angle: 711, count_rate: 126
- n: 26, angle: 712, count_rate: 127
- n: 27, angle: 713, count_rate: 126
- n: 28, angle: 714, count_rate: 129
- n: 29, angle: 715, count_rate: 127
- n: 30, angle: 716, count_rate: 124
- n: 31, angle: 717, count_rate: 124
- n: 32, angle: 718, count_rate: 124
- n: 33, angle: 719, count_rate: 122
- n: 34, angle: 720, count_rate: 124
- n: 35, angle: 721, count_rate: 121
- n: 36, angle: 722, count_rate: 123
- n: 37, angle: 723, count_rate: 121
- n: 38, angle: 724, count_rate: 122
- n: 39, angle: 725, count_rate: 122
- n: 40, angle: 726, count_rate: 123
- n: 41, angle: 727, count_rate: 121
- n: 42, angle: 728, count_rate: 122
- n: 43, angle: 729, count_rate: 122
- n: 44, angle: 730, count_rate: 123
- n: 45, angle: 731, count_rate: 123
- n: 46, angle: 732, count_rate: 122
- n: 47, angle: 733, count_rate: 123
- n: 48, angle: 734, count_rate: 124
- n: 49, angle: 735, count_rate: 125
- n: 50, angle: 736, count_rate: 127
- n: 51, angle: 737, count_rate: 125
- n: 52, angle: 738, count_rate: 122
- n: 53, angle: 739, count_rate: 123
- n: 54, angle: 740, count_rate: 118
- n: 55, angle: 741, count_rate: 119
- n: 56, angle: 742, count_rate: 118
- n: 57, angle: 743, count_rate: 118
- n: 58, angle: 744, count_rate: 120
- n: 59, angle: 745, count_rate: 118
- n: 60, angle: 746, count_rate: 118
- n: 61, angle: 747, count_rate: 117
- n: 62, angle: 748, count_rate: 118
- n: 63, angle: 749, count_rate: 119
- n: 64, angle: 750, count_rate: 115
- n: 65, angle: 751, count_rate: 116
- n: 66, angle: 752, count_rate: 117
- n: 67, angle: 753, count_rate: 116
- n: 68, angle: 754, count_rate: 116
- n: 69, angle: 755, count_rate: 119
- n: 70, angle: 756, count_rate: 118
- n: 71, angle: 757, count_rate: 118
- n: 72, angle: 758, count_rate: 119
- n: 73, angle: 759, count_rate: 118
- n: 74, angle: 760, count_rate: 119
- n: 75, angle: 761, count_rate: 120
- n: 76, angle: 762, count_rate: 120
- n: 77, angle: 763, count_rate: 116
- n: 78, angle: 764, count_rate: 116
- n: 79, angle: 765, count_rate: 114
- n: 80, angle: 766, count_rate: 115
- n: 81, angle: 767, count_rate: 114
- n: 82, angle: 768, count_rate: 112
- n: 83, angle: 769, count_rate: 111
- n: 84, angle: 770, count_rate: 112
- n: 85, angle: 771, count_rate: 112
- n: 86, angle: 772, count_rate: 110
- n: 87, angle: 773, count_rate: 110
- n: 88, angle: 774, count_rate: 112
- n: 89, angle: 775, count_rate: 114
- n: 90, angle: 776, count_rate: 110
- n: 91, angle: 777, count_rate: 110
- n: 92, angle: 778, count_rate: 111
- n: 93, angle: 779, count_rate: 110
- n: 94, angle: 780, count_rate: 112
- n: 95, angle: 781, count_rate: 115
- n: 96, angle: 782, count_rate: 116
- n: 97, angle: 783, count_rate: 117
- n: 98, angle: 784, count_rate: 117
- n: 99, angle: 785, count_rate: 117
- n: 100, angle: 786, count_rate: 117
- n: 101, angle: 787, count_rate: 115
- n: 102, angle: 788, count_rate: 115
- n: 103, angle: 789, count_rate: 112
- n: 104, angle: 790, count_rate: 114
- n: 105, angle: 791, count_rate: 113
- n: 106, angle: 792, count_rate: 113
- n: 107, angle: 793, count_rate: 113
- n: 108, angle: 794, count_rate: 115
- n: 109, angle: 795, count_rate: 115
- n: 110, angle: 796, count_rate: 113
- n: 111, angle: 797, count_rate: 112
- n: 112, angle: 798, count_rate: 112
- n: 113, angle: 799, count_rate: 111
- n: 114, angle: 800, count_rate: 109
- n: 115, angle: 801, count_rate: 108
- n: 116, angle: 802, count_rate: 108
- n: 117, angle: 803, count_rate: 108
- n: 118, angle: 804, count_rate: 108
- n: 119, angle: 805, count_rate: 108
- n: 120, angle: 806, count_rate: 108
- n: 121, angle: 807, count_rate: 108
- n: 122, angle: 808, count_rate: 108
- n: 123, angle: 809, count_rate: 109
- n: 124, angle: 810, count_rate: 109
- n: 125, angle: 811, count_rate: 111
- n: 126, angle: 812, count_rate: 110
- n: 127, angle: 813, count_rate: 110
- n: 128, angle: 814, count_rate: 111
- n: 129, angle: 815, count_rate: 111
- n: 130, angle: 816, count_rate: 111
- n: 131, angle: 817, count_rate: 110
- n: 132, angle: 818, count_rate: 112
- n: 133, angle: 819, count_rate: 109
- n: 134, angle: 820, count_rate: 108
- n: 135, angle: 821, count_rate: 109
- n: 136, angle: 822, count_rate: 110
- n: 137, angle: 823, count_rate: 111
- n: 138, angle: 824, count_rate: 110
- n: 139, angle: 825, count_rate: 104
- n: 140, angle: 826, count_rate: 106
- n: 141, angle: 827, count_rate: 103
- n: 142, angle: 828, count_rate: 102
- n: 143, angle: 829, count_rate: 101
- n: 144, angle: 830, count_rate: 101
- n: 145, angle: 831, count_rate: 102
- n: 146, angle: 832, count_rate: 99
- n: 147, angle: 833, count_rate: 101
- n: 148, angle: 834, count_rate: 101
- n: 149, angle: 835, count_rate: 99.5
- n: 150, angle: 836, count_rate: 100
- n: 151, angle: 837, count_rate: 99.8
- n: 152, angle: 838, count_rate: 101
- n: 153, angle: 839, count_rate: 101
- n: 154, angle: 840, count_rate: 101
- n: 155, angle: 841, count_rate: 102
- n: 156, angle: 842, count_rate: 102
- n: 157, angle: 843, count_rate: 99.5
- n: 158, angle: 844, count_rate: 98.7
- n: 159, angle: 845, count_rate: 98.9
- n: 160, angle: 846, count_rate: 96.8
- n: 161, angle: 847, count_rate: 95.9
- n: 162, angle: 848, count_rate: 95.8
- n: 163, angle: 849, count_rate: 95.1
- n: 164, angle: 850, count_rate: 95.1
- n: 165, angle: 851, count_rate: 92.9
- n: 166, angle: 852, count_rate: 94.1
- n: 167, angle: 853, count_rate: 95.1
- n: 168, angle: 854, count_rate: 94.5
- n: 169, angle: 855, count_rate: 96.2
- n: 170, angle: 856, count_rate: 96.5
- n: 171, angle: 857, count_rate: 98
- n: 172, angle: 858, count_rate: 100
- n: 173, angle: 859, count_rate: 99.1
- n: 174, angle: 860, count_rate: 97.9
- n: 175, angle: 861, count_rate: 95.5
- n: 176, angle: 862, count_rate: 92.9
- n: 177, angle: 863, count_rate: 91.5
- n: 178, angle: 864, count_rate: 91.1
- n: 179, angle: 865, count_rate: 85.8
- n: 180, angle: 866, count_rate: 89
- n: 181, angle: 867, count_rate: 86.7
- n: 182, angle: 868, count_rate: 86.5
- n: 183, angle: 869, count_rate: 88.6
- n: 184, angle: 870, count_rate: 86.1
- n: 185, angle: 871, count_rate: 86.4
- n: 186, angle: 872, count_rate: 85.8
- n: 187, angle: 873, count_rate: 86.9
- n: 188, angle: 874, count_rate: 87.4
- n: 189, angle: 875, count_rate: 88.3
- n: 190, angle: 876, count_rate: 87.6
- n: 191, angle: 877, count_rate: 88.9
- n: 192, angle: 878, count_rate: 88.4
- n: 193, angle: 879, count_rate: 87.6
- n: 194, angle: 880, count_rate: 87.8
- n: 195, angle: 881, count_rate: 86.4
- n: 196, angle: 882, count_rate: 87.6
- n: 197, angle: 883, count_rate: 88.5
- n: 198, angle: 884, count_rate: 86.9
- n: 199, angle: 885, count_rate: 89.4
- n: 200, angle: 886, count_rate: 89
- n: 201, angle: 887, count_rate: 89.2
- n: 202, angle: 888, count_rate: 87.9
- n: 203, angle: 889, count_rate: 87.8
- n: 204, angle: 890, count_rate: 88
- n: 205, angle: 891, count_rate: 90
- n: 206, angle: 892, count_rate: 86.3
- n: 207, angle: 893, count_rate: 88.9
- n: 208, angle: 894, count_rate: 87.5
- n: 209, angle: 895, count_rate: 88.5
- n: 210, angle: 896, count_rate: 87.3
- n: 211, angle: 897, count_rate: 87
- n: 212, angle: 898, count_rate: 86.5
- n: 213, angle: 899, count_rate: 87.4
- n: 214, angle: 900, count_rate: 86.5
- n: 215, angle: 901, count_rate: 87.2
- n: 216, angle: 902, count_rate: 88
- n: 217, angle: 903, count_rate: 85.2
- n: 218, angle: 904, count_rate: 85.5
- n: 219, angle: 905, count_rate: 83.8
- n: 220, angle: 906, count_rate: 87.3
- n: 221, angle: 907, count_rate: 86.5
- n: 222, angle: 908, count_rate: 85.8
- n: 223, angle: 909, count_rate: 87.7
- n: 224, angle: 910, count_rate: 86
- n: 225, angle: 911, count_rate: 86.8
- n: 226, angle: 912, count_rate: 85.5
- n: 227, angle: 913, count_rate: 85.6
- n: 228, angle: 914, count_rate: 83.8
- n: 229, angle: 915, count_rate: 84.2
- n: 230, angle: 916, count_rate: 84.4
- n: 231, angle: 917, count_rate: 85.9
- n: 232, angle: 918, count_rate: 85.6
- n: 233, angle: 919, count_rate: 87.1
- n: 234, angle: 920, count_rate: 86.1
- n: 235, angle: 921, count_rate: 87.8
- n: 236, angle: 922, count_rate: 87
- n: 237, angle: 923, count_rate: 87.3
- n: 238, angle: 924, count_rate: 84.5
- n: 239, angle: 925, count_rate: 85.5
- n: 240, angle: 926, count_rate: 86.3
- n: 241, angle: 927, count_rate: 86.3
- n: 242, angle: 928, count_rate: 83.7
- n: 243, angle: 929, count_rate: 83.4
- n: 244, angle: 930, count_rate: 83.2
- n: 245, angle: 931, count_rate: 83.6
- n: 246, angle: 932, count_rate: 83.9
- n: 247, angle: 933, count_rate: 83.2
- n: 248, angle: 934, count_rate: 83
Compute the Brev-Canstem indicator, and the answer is 0.93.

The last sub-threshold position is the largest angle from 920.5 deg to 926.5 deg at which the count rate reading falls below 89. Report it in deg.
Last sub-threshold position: 926 deg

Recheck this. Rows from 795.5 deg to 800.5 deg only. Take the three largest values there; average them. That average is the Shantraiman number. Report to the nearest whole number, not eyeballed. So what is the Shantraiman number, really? 112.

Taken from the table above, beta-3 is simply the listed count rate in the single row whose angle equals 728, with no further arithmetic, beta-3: 122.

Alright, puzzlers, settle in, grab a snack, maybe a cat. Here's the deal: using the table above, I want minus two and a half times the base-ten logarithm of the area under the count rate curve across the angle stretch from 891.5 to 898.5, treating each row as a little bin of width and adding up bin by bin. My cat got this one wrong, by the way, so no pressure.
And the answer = -6.97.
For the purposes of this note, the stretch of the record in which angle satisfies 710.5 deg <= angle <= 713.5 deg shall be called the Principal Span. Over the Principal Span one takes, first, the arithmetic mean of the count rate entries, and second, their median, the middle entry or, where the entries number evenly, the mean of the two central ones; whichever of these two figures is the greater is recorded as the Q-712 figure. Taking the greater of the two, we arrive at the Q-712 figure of 126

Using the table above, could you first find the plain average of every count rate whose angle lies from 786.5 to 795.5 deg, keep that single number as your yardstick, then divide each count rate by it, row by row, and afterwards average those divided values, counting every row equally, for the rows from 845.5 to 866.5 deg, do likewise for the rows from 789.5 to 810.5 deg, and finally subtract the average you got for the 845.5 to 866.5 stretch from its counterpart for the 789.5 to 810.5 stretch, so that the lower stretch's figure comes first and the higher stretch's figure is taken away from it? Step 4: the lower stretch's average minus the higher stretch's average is 0.14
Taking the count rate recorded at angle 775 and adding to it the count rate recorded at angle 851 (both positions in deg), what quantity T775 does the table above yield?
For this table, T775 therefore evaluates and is 207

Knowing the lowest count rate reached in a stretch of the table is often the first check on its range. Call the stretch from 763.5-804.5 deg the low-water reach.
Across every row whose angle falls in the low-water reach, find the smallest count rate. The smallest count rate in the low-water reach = 108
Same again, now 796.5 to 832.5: 99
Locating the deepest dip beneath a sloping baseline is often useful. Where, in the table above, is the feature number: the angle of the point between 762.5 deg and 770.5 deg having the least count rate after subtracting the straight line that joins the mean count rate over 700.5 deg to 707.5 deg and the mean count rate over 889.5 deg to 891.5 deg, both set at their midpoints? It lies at 769 deg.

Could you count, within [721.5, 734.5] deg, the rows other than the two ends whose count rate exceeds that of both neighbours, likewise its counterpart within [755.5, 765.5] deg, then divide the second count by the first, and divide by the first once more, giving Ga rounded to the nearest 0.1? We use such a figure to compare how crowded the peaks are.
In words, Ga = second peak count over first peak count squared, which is 1.0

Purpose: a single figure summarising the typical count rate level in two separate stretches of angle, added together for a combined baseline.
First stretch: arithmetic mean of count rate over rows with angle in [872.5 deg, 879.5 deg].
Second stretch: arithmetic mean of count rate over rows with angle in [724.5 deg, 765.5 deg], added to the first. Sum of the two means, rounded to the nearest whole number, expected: 208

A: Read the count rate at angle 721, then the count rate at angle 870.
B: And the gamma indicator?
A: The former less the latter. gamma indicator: 35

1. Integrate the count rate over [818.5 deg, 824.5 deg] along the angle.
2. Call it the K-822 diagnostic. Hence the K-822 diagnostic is 657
